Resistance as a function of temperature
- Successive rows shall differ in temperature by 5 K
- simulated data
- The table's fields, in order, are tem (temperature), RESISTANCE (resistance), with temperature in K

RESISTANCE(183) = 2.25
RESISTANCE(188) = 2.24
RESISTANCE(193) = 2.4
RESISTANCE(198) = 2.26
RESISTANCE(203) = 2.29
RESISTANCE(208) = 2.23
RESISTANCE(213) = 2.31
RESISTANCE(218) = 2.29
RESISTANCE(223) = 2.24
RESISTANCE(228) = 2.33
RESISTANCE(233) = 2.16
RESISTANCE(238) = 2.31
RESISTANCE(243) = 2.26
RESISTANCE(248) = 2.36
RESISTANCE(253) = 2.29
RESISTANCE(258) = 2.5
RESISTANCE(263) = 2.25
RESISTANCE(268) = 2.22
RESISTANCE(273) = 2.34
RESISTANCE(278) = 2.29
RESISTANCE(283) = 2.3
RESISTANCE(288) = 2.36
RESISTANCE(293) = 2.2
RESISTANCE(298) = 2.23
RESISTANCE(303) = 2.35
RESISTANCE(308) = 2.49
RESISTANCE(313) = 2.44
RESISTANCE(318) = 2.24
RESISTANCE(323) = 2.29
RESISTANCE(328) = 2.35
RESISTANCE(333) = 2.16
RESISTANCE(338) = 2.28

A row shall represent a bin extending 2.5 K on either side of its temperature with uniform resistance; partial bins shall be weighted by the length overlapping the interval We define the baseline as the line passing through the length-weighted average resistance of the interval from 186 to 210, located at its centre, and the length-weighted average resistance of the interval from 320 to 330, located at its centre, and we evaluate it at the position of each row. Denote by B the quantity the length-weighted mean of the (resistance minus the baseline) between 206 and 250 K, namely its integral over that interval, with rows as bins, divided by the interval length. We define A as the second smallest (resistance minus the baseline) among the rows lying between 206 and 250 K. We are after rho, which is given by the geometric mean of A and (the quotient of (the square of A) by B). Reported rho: 0.109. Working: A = -0.058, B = -0.0165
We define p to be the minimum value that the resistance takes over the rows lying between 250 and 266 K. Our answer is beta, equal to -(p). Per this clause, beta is -2.25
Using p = 2.25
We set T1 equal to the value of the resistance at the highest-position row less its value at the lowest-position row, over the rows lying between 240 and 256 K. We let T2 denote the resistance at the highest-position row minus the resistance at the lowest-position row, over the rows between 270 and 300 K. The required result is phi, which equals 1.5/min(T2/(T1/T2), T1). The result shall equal 50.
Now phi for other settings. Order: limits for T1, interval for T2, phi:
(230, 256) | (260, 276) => 24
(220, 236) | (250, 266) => -19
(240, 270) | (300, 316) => -7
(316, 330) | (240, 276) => 26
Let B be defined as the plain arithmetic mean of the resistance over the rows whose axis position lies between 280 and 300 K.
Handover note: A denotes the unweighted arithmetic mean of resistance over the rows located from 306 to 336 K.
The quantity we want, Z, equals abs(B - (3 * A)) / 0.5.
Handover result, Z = 9.4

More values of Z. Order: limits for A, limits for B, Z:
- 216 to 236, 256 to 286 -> 8.9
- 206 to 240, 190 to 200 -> 8.9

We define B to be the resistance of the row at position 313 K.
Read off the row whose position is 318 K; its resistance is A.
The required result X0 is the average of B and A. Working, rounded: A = 2.24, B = 2.44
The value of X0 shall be 2.34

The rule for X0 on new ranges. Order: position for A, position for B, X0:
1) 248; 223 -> 2.30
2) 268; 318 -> 2.23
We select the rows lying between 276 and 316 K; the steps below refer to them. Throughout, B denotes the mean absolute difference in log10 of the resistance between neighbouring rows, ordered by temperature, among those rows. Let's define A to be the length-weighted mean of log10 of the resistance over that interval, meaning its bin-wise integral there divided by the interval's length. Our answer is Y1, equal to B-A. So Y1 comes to -0.352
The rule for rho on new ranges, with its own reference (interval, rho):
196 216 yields 0.035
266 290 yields 0.043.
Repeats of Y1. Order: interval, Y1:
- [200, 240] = -0.339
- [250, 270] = -0.335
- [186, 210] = -0.341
